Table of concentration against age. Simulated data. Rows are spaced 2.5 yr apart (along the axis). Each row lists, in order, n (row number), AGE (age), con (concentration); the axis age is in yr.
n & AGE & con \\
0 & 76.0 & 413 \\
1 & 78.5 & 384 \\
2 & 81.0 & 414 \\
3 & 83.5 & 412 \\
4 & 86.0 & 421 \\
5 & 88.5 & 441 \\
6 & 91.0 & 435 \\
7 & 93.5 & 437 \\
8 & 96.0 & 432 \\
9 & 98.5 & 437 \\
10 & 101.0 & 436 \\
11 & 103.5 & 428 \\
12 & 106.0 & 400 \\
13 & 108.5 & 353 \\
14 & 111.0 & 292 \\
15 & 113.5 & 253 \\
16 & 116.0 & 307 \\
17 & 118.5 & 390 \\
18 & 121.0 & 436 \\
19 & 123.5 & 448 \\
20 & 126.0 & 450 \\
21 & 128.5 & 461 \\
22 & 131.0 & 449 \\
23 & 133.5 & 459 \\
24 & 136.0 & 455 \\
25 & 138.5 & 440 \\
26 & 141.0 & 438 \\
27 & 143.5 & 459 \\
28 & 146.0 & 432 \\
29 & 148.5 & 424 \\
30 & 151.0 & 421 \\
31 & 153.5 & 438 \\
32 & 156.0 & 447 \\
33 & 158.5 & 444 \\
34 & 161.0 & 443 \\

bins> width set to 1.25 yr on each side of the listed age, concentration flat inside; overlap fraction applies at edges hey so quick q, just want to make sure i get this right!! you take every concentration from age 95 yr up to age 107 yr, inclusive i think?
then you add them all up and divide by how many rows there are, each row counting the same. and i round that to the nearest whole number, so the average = 427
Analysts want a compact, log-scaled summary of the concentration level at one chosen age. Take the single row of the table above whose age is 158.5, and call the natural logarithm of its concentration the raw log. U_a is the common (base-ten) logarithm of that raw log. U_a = 0.785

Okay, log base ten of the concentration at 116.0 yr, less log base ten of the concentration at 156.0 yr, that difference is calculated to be -0.163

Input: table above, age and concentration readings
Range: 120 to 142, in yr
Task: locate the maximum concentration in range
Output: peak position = 128.5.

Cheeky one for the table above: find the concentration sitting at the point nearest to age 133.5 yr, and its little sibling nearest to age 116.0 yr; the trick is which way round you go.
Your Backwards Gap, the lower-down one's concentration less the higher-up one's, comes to -152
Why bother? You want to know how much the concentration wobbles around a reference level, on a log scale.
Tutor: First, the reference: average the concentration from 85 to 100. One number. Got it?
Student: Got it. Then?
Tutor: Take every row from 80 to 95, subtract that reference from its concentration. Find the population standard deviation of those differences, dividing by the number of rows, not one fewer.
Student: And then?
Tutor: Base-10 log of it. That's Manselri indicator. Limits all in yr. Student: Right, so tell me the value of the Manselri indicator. 1.06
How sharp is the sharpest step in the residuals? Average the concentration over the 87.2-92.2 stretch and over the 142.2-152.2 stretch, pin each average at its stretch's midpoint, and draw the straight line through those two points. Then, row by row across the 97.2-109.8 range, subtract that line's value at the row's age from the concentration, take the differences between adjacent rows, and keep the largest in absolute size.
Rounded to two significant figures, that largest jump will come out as 47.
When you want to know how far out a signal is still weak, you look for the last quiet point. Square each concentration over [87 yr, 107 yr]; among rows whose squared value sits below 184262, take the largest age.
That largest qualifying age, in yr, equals 106.0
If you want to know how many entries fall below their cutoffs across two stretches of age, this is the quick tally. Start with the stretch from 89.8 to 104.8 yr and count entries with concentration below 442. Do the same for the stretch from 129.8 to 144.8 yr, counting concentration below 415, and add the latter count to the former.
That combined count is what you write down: 6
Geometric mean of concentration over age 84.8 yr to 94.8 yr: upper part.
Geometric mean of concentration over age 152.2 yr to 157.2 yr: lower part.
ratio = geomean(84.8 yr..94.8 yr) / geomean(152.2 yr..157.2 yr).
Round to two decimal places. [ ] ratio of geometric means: 0.98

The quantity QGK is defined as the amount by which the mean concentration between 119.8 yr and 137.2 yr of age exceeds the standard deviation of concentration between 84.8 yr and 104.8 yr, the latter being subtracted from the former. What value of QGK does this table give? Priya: 445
